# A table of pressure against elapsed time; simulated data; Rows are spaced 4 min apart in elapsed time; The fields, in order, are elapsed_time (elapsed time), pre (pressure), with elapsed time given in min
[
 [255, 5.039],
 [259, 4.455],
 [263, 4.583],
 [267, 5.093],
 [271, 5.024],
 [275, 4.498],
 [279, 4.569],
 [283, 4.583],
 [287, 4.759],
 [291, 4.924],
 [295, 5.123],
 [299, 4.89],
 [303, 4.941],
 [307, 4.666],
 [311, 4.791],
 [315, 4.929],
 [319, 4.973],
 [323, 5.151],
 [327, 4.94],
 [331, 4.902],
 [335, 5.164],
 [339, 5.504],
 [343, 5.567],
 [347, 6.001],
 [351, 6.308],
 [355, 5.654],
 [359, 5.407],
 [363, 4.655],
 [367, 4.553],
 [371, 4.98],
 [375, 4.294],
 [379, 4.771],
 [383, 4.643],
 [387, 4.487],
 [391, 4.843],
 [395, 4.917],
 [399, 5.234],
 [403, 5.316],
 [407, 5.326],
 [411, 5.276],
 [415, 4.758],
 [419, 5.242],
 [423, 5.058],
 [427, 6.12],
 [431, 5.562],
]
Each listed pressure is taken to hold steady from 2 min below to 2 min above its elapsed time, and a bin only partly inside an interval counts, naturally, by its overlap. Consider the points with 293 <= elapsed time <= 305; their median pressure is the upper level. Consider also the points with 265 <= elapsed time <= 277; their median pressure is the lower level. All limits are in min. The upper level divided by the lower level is 0.98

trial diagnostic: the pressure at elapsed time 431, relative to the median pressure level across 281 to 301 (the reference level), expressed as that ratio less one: 0.14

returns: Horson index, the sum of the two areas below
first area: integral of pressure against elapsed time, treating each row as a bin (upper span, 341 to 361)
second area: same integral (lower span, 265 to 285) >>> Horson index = 211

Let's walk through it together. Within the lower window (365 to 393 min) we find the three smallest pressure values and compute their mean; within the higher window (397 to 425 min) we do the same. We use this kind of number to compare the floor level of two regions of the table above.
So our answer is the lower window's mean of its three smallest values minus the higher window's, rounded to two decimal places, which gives -0.57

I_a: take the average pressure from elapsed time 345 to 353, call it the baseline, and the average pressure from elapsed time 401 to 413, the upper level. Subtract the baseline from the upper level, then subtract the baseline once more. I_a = -7.0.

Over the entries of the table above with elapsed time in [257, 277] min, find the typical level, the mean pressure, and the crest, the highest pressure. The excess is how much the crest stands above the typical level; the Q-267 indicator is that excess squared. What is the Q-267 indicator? 0.13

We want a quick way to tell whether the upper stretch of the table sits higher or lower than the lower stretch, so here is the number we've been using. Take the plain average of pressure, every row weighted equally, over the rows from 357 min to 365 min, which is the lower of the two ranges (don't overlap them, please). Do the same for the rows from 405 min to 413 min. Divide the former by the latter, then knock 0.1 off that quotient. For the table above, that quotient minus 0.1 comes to 0.85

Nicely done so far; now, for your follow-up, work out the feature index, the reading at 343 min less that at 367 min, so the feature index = 1.0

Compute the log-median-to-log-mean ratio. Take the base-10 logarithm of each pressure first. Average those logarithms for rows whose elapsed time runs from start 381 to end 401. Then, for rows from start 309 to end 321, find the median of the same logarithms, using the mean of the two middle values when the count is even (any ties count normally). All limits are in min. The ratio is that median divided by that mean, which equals 1.01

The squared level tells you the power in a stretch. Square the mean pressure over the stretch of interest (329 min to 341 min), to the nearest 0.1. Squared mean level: 26.9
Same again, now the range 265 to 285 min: 22.6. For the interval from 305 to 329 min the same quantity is 24.1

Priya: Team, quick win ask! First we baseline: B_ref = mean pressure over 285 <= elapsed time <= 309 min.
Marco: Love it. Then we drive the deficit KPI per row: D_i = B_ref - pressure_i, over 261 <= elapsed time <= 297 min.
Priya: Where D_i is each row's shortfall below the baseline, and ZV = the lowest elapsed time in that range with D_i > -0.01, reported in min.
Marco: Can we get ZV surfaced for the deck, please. 263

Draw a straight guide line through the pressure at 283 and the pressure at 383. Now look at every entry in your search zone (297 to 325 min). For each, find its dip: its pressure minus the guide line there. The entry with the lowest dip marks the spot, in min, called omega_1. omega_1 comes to 307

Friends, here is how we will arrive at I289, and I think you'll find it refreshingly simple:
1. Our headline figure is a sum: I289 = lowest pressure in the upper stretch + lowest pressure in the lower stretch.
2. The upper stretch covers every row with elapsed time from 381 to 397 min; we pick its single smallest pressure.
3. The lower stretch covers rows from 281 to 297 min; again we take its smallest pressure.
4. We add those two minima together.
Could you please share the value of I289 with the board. 9.07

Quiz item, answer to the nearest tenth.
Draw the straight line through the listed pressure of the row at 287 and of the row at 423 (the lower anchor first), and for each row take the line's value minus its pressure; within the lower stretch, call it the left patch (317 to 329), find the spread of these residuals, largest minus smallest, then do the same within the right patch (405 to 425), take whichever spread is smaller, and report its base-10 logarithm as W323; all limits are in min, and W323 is -0.7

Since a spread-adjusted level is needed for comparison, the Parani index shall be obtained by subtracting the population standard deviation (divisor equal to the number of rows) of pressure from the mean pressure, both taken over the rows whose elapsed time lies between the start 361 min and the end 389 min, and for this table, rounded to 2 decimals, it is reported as 4.43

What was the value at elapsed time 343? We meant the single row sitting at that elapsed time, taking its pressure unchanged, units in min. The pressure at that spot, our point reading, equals 5.567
